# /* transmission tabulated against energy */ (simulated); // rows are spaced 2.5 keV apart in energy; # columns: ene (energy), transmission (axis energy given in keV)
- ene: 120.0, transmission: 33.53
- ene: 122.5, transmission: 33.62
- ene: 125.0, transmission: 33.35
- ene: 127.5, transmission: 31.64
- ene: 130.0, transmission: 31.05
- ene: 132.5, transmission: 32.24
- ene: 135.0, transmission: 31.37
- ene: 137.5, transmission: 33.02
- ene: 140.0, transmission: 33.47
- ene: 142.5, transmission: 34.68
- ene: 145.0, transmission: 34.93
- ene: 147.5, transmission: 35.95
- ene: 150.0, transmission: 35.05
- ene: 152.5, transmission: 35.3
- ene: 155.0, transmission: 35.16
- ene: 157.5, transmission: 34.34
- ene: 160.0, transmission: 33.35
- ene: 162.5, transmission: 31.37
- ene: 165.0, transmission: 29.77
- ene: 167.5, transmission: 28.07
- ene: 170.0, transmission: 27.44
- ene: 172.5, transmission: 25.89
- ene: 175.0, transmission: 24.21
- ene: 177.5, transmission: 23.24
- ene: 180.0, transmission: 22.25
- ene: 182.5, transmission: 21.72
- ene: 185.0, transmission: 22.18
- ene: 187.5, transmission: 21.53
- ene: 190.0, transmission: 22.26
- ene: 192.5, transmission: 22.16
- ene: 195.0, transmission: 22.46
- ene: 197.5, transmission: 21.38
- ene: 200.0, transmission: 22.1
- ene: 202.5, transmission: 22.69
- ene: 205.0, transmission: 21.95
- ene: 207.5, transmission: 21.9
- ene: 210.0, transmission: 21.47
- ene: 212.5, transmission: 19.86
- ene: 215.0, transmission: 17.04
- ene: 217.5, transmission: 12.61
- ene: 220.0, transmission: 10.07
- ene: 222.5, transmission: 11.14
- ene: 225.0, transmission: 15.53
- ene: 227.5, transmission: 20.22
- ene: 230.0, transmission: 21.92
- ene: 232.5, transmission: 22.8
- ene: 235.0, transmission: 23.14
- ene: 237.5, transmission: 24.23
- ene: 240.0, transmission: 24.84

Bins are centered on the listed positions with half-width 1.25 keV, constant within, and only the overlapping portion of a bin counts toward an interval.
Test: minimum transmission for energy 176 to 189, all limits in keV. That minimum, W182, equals 21.53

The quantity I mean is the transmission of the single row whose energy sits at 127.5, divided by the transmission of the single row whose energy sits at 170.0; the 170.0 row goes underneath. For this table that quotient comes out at 1.15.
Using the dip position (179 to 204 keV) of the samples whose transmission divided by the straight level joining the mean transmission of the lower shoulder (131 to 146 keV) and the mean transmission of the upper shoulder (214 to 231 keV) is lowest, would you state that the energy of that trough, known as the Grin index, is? 182.5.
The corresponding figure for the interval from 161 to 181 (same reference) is 180.0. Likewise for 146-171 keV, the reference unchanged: 170.0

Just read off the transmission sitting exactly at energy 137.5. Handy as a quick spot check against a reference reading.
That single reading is 33.02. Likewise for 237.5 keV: 24.23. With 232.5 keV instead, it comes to 22.8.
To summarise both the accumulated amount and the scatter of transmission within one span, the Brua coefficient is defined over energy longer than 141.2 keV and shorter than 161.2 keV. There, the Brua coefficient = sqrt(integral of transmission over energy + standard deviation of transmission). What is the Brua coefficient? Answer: 26.4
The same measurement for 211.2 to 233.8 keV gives 19.6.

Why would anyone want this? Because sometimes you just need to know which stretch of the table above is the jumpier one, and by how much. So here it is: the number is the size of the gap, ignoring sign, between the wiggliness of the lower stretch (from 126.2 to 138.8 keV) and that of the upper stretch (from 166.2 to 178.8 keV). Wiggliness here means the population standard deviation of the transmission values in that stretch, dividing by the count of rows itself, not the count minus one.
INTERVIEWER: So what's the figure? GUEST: 1.1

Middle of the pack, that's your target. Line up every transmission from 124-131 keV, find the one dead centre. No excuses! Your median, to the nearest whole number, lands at 32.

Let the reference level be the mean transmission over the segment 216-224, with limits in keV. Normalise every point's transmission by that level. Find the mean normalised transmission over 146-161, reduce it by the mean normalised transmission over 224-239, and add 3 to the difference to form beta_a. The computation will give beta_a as 4.2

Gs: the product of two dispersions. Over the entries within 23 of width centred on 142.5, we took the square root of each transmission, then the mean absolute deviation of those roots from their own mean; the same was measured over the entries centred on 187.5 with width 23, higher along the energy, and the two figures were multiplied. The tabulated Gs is 0.005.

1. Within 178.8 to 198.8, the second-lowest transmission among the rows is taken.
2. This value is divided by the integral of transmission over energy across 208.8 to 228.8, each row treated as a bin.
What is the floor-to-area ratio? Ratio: 0.067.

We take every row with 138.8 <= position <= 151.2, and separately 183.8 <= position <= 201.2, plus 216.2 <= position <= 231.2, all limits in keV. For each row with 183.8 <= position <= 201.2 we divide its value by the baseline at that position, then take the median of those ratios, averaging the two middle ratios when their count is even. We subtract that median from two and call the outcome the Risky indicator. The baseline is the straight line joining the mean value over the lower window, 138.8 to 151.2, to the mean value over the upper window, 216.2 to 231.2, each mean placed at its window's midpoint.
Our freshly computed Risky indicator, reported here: 1.04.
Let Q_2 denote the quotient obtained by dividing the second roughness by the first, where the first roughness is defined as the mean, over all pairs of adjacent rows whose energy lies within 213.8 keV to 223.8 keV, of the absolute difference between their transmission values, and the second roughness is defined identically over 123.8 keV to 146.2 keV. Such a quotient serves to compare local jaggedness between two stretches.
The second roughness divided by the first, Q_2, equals 0.37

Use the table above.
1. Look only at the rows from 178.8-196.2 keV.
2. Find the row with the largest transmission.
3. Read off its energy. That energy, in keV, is 195.0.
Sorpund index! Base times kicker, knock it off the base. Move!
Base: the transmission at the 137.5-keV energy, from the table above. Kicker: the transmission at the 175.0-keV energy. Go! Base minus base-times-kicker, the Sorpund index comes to -766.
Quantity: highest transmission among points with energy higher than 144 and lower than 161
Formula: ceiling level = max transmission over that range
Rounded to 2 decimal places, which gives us 35.95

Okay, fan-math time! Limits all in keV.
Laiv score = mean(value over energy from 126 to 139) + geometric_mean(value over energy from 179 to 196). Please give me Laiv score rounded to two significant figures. 54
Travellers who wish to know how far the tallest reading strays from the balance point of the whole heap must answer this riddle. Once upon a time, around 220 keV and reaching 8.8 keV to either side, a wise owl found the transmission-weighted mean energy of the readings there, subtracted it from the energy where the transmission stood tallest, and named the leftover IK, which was 7.6 keV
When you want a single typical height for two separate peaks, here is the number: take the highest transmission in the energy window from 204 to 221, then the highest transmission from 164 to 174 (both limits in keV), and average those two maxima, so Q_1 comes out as 25.9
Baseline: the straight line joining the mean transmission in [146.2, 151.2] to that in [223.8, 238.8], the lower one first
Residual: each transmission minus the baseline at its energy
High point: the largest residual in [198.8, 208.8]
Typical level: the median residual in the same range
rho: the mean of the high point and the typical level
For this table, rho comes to -3.6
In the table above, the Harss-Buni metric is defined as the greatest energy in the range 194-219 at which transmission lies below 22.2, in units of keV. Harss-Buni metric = 217.5 keV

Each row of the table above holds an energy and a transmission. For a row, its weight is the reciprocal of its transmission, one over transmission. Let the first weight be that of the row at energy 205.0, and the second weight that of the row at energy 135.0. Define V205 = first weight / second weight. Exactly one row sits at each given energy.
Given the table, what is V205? 1.4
